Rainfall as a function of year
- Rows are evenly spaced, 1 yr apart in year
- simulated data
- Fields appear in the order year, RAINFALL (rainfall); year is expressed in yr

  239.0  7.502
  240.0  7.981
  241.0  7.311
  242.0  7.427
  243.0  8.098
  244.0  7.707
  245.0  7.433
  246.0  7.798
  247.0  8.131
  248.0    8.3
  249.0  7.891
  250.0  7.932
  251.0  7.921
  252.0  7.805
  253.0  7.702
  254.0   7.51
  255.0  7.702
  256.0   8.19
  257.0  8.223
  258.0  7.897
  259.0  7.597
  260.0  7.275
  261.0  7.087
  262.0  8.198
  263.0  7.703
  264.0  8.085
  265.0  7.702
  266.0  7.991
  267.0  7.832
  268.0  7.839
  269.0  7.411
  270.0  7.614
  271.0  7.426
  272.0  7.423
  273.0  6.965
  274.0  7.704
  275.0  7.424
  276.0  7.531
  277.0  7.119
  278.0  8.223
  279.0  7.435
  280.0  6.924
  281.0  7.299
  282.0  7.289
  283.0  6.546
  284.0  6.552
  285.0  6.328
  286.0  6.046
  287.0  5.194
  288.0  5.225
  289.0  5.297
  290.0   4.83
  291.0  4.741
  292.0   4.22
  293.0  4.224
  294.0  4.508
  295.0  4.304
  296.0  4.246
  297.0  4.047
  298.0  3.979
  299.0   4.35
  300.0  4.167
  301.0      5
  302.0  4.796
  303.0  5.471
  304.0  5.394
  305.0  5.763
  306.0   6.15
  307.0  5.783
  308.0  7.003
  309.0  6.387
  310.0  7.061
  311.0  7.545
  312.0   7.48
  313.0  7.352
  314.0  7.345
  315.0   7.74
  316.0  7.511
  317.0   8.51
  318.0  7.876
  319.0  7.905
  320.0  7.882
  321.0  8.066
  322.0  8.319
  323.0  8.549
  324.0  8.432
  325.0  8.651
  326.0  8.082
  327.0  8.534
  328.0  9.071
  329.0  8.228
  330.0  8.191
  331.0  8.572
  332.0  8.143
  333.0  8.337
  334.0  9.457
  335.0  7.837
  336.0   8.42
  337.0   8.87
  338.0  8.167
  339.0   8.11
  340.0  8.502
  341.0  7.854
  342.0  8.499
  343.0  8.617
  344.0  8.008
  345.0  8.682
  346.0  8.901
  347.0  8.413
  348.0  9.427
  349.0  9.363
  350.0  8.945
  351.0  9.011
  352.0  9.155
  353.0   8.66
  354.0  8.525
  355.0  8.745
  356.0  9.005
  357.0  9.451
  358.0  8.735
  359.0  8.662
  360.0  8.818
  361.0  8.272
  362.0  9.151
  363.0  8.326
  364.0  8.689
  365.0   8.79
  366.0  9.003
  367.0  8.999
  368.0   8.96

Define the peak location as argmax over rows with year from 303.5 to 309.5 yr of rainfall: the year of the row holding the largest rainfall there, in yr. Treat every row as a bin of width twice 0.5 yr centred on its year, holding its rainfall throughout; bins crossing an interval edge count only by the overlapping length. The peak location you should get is 308.0 yr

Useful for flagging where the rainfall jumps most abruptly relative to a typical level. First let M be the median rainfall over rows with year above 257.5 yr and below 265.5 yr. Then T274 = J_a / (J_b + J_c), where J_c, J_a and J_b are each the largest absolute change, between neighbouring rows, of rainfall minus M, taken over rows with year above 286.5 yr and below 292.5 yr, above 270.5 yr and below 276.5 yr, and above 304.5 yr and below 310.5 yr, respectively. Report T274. 0.42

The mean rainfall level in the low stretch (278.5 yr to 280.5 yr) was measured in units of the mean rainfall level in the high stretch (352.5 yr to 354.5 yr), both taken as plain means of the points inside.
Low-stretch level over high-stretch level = 0.84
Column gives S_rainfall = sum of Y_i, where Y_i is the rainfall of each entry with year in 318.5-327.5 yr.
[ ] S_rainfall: 74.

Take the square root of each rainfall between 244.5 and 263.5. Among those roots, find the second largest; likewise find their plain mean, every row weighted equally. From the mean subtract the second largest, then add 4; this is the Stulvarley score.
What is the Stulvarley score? 3.93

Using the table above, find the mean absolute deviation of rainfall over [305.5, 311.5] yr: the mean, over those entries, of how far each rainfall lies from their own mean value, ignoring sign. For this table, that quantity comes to 0.55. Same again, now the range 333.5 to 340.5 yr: 0.40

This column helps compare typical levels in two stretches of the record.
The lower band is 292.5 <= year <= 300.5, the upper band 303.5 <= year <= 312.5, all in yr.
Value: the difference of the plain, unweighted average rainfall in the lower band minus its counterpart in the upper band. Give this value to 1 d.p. -2.3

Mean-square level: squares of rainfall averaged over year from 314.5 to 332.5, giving 68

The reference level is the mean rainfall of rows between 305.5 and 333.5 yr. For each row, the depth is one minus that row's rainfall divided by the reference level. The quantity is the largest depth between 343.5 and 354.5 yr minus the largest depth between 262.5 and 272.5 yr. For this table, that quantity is -0.1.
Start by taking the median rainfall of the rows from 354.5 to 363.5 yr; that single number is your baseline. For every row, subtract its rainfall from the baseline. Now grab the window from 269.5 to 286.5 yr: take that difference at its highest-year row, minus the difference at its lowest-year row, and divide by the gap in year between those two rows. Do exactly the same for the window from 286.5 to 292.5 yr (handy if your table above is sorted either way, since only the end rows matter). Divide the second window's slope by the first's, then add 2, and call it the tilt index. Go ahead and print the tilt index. 4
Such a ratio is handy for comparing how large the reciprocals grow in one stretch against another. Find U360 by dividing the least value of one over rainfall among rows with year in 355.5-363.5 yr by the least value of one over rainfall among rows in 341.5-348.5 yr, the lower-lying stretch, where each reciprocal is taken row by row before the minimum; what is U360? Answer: 1.00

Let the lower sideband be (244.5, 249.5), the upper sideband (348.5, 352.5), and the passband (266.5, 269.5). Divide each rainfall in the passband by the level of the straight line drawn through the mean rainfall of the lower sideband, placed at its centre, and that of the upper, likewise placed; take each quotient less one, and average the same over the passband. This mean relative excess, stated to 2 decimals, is -0.06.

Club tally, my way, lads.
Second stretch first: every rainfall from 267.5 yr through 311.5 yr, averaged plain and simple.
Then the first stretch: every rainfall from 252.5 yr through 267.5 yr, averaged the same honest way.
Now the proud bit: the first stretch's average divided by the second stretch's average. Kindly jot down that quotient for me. 1.3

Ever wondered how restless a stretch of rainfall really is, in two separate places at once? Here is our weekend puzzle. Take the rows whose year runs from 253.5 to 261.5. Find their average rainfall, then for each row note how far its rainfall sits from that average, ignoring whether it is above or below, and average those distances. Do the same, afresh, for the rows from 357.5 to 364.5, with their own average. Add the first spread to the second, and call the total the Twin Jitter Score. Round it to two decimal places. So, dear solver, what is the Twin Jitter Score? 0.53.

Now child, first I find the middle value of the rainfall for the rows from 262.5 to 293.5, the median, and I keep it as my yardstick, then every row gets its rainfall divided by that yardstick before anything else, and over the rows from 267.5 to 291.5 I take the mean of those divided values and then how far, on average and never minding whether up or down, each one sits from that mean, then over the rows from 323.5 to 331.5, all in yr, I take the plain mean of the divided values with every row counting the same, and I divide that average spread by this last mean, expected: 0.10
